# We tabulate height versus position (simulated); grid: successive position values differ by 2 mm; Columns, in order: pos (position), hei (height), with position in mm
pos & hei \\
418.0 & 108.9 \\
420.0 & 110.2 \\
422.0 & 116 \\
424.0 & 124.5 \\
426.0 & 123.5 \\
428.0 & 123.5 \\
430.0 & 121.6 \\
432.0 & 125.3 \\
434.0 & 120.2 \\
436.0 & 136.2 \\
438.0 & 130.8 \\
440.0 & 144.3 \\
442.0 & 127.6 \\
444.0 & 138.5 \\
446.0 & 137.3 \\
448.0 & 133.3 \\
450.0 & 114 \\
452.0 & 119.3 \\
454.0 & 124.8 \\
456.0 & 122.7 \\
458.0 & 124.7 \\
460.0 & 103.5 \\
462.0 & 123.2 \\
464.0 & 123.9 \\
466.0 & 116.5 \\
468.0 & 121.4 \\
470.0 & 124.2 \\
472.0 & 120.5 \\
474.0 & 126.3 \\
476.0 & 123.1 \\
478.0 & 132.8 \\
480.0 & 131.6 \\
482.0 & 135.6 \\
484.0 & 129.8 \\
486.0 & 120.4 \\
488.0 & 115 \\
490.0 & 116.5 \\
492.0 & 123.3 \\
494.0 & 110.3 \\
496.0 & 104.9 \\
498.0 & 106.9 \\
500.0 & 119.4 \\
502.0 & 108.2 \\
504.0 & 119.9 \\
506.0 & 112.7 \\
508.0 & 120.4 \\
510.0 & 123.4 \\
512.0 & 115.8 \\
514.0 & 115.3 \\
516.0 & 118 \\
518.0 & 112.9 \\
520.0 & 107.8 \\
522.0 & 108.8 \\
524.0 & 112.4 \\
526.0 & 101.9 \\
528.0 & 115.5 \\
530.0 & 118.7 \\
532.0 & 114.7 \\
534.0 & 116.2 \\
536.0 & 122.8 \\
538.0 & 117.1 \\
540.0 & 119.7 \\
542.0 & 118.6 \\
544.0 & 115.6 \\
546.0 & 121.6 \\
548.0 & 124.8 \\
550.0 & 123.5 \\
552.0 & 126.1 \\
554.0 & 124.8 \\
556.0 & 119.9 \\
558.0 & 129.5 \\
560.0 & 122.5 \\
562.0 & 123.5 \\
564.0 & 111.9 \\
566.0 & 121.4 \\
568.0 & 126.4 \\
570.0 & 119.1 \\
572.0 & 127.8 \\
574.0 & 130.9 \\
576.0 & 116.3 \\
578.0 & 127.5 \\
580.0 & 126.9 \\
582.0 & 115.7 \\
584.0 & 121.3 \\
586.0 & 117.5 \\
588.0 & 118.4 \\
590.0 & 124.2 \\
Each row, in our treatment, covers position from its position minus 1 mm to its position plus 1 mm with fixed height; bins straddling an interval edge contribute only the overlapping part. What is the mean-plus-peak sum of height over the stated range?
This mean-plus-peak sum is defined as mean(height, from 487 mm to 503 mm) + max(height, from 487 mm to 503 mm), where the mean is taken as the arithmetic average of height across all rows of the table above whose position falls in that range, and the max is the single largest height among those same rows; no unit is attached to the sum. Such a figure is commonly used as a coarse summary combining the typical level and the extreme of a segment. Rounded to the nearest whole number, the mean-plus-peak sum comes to 236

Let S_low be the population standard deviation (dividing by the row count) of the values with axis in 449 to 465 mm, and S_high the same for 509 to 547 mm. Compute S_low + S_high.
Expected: 12.1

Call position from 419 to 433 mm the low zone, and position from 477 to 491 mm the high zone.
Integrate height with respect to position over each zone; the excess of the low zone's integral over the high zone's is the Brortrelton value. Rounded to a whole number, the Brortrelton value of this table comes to -74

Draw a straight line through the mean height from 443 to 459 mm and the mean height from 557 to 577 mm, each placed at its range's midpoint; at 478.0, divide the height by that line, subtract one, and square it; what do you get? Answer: 0.0030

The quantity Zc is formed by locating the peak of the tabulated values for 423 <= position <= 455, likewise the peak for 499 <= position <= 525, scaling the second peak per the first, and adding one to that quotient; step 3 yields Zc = 1.86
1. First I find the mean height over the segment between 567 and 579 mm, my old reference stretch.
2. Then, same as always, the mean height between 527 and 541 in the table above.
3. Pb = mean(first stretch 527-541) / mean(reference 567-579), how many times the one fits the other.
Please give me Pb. 0.95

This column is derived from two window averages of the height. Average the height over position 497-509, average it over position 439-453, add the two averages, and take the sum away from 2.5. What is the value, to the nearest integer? -243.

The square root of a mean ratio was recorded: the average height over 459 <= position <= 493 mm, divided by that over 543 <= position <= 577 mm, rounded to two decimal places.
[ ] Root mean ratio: 1.00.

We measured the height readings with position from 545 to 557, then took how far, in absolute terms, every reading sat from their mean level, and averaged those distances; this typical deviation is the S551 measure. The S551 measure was 1.8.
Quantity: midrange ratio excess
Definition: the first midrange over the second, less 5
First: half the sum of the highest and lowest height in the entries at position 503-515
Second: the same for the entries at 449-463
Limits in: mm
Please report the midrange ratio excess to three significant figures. -3.97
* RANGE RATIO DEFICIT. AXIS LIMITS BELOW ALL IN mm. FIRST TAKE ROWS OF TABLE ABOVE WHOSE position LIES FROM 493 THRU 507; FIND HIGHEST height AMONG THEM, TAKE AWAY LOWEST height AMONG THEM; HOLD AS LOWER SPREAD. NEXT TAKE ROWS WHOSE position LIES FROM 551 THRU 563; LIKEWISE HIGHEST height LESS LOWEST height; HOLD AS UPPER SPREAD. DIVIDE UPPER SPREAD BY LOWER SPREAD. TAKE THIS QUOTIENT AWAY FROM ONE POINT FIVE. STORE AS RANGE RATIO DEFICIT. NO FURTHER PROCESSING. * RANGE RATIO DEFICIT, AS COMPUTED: 0.86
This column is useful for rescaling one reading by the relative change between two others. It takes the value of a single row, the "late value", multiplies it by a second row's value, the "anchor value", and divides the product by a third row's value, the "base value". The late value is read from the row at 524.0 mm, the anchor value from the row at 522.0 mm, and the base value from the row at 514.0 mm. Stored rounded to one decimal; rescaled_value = 106.1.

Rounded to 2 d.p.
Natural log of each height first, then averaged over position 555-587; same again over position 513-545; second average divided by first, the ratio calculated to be 0.99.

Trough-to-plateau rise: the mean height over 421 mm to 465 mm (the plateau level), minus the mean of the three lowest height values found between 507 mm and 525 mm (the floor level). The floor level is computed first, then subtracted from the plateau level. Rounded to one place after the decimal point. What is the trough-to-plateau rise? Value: 15.7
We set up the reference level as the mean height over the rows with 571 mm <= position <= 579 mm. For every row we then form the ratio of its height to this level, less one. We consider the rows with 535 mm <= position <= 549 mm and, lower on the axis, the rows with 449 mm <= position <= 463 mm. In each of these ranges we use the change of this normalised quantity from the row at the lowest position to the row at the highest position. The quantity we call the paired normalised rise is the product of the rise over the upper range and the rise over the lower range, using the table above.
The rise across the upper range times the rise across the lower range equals 0.001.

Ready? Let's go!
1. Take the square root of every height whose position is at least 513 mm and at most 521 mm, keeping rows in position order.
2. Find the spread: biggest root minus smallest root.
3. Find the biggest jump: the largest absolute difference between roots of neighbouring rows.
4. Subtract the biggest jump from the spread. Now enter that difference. 0.24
